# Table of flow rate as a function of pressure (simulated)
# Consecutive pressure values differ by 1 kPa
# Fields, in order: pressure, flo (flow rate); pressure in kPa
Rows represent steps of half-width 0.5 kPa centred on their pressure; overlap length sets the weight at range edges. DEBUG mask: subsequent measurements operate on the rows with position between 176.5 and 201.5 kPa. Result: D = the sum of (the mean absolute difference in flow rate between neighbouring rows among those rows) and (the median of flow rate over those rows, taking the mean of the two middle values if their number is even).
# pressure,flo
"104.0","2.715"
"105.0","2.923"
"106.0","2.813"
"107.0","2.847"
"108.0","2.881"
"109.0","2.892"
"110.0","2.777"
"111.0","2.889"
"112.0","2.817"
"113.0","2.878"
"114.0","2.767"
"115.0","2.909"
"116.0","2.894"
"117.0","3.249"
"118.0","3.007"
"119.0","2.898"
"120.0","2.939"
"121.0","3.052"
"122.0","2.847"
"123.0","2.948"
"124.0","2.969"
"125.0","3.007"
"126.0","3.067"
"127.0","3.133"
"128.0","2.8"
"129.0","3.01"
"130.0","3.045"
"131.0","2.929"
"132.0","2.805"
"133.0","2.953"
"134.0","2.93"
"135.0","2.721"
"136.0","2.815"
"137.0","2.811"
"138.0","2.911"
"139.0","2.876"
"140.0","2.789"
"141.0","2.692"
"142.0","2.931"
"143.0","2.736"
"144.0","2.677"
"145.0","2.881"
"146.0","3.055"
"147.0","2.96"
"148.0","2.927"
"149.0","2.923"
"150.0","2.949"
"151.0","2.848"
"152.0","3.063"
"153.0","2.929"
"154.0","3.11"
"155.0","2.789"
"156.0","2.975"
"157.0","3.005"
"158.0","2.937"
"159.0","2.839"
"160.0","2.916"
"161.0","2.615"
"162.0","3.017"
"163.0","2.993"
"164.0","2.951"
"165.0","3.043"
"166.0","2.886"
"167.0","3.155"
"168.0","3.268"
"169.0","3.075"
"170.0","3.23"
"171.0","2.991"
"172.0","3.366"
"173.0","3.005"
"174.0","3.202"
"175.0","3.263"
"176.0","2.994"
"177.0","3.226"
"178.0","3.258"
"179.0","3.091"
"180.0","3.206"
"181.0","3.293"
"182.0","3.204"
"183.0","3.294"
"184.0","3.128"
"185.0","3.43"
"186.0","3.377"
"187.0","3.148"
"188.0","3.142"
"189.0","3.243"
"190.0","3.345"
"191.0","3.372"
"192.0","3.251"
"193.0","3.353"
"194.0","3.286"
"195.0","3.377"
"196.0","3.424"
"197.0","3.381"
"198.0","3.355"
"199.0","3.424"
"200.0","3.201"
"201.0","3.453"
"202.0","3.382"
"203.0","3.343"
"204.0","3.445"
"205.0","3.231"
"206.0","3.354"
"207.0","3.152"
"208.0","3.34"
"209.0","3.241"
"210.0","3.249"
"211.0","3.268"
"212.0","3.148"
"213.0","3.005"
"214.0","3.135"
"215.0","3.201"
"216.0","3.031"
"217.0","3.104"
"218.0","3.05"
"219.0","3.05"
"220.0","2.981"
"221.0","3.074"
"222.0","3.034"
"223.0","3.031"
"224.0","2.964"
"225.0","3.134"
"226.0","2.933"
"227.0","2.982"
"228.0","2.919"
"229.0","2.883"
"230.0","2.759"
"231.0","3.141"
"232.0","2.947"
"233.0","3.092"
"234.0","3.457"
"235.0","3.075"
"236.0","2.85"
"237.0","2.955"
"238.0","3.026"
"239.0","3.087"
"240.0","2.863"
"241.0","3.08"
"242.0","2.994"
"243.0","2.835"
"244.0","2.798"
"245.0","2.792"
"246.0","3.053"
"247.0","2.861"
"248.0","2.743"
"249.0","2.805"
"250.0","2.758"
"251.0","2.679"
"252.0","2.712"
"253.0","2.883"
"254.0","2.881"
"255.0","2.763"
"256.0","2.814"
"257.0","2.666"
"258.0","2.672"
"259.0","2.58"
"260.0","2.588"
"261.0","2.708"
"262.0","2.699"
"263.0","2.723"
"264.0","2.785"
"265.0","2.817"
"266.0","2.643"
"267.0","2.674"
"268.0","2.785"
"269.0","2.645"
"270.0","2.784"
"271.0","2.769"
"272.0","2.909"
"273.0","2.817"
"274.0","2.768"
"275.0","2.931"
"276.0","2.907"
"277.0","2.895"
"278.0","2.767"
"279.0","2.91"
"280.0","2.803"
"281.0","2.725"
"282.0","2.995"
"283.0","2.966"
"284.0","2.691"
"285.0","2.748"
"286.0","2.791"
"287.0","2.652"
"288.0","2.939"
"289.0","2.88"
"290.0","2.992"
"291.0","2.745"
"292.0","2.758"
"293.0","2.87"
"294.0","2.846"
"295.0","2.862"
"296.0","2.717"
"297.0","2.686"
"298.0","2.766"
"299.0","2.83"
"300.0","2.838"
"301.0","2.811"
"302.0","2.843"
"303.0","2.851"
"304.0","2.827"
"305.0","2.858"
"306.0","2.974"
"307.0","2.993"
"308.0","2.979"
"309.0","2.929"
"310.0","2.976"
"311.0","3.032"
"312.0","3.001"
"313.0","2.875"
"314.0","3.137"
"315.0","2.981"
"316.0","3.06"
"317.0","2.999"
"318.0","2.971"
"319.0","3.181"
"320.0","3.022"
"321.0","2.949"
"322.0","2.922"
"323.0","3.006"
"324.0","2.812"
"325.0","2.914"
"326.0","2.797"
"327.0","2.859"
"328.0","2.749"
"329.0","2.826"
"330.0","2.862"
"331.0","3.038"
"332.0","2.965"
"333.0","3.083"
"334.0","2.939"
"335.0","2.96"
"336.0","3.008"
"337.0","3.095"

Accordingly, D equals 3.40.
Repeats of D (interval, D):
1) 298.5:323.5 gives 3.05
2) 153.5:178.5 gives 3.18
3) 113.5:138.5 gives 3.05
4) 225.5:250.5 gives 3.08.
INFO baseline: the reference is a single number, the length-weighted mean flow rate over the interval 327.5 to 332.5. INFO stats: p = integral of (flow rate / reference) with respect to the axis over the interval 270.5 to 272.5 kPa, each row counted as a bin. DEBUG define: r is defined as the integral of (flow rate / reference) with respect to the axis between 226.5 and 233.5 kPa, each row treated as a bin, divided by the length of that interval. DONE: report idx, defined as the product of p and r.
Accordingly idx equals 2.0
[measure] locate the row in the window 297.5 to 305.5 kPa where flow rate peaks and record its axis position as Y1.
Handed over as 305.0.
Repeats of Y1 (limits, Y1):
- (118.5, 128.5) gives 127.0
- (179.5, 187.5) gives 185.0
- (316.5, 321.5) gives 319.0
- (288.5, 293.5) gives 290.0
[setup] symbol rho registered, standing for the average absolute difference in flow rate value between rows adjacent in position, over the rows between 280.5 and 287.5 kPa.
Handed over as 0.14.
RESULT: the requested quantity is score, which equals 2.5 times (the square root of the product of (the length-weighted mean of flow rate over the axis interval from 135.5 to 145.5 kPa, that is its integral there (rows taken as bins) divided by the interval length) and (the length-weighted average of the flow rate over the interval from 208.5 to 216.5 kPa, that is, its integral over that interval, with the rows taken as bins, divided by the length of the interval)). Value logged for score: 7.5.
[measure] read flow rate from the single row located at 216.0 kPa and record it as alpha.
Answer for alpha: 3.031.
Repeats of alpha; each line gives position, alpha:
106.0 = 2.813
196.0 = 3.424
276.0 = 2.907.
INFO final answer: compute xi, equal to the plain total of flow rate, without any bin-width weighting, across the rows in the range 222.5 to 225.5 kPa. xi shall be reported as 9.1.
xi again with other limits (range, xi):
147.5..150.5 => 8.8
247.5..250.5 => 8.3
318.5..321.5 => 9.2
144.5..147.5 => 8.9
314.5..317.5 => 9.0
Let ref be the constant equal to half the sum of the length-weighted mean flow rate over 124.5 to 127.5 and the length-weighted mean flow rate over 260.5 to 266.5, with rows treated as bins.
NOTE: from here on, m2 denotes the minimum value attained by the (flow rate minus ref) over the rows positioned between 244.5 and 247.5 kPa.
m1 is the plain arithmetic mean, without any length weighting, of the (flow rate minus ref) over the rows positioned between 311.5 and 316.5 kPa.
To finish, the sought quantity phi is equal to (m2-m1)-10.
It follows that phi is -10.2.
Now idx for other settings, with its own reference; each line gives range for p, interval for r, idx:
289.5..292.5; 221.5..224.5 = 3.1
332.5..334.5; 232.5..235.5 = 2.3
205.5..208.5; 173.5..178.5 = 3.8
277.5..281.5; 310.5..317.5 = 4.0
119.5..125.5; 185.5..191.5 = 7.0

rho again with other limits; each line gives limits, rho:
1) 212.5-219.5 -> 0.08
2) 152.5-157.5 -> 0.18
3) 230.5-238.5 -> 0.21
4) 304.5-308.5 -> 0.05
